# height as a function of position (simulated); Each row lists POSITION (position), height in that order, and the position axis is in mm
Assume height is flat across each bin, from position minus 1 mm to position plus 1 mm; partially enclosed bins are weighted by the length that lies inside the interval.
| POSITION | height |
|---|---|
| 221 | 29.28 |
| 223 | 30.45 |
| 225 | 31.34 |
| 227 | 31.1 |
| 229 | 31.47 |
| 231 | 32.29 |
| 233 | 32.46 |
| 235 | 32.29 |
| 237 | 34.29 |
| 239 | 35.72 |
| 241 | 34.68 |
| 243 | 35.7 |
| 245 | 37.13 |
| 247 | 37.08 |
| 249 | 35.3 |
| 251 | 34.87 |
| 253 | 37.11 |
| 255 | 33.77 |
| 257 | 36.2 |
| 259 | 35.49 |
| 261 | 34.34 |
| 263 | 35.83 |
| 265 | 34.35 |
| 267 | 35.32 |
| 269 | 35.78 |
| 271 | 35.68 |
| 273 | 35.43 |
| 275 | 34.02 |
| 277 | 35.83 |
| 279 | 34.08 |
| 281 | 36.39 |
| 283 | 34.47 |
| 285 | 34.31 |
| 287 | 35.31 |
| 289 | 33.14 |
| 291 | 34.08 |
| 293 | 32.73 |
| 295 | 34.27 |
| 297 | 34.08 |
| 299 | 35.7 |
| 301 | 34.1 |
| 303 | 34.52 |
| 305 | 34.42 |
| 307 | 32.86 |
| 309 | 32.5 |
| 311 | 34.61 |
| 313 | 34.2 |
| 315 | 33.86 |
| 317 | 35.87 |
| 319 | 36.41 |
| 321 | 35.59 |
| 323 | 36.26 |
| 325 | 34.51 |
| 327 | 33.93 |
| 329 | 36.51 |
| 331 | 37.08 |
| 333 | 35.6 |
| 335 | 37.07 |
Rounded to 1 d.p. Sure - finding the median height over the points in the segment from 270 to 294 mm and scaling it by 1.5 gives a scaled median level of 51.6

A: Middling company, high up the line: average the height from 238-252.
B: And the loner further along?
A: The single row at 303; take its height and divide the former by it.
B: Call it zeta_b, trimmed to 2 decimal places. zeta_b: 1.04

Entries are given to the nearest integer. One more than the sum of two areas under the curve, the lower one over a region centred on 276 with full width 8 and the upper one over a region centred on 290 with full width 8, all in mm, 550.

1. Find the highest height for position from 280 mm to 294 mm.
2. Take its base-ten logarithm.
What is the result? 1.56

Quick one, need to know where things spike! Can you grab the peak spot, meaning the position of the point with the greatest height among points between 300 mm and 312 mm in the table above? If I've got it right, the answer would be 311 mm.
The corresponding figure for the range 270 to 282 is 281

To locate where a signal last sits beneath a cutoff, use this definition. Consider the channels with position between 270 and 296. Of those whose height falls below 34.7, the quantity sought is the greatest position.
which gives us 295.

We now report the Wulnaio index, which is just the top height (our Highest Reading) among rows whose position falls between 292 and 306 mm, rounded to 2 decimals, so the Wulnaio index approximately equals 35.70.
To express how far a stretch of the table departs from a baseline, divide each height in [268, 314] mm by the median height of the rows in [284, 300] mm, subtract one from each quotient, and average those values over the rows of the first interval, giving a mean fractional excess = 0.008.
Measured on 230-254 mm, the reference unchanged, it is 0.022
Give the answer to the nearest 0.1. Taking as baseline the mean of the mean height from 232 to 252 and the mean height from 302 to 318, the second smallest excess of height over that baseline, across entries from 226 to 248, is -3.1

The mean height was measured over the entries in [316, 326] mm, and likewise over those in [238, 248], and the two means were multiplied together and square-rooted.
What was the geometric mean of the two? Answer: 35.9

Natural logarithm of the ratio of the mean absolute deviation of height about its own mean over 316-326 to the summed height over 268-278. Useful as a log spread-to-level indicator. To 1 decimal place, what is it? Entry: -5.8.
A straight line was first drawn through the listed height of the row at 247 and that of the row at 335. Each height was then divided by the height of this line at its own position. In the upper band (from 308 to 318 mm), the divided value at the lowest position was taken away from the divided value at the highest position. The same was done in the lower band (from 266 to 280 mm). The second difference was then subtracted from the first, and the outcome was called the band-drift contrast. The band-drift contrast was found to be 0.12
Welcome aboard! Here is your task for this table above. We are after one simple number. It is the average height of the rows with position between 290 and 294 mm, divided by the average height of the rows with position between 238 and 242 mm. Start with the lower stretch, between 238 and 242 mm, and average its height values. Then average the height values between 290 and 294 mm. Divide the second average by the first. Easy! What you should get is 0.95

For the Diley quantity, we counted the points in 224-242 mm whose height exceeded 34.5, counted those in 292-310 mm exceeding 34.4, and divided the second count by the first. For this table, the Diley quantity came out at 1.5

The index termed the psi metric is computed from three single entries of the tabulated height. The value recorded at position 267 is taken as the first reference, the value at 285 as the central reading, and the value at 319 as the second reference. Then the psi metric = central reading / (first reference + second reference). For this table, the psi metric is 0.478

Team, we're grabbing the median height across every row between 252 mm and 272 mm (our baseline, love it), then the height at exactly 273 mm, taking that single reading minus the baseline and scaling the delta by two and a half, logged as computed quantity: 0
